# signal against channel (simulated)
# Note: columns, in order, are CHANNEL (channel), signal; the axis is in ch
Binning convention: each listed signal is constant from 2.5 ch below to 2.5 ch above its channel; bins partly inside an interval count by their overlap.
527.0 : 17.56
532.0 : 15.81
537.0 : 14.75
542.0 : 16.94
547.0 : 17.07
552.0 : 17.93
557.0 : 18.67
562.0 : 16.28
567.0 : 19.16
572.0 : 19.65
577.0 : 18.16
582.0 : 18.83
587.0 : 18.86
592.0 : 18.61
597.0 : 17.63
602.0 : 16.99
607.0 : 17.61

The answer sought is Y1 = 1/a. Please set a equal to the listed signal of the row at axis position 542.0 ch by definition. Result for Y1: 0.059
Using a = 16.94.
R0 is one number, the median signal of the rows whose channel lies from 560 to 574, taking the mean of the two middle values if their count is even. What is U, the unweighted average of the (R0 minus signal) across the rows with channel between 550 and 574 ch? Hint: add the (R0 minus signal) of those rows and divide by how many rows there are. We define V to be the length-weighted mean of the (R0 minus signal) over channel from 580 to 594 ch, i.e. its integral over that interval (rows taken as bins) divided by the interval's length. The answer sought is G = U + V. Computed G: 1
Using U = 0.8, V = 0.4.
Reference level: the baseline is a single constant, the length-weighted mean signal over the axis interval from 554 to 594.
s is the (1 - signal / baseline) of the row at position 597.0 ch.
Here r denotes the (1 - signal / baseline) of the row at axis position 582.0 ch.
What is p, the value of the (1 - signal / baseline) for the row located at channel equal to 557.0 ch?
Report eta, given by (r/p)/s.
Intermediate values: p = -0.01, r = -0.017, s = 0.05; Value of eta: 43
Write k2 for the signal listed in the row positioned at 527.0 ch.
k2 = 17.56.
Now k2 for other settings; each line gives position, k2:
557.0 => 18.67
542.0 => 16.94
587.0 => 18.86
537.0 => 14.75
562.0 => 16.28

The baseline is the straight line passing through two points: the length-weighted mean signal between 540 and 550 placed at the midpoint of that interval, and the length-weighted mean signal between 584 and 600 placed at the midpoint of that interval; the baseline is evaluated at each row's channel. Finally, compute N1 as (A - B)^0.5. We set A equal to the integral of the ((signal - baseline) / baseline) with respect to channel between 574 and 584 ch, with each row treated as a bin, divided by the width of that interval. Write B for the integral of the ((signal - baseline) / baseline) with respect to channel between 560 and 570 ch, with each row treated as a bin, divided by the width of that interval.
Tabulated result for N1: 0.12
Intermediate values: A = 0.03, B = 0.02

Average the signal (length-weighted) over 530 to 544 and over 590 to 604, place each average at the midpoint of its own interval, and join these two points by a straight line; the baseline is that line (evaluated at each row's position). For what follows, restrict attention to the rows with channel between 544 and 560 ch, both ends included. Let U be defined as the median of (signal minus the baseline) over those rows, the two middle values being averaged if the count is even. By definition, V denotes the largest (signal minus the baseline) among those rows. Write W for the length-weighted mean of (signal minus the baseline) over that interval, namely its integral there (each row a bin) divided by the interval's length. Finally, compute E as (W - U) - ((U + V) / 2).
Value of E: -2.1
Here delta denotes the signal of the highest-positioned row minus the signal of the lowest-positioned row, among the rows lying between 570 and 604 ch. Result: -2.66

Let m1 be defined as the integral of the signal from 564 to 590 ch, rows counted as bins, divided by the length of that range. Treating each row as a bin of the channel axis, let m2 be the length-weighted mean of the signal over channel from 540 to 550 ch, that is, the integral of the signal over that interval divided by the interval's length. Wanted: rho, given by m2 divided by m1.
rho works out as 0.90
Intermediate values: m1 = 18.9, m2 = 17.1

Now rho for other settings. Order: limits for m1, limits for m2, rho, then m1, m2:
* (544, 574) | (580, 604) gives 1.01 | 18.1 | 18.2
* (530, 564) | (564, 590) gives 1.12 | 16.8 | 18.9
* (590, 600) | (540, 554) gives 0.96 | 18.0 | 17.3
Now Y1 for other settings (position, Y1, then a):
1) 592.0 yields 0.054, 18.61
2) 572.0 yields 0.051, 19.65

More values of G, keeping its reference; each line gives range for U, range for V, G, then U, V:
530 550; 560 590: 4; 3.0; 0.6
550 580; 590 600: 2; 0.9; 1.1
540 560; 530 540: 5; 1.5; 3.8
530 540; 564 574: 4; 3.9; -0.1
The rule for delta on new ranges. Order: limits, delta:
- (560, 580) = 1.88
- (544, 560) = 1.60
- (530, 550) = 1.26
